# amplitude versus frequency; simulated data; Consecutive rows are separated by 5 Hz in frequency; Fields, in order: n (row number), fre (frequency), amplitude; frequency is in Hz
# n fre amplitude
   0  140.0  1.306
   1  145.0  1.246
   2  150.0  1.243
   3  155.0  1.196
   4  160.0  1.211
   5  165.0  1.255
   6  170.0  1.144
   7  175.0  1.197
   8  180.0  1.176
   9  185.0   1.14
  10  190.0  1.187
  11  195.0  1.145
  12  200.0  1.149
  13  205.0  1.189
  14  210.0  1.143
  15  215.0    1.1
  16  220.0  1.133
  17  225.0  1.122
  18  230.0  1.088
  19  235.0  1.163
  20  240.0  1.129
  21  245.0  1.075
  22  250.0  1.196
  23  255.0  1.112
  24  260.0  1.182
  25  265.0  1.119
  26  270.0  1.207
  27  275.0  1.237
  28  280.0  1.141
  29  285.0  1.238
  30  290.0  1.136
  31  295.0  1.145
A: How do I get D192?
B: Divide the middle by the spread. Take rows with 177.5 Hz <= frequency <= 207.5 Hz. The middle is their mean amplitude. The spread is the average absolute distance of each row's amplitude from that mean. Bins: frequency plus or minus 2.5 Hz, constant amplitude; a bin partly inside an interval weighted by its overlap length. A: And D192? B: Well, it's 59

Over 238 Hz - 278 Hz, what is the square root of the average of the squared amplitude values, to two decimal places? 1.16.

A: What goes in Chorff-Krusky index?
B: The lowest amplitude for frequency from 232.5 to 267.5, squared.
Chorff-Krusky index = 1.16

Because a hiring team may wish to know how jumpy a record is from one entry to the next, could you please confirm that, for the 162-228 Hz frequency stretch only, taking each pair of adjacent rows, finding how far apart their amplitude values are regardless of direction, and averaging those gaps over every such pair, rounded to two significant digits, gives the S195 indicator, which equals 0.041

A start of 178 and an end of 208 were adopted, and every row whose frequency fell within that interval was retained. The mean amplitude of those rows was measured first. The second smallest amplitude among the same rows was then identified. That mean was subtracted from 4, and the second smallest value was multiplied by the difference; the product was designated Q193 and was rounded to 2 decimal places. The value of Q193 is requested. 3.25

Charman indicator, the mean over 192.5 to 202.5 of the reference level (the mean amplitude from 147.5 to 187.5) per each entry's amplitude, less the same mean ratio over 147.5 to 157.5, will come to 0.06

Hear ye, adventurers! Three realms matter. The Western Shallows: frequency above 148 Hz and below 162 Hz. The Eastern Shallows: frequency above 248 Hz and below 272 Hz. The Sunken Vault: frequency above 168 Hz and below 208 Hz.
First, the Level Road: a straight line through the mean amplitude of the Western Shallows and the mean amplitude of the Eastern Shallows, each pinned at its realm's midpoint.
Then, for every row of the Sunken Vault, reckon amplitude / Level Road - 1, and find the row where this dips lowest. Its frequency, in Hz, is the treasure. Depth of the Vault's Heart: 170.0 Hz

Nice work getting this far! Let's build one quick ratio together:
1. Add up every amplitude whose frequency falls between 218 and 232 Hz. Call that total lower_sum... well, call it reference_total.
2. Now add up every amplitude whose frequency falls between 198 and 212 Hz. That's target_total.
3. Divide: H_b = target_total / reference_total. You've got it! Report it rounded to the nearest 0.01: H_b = 1.04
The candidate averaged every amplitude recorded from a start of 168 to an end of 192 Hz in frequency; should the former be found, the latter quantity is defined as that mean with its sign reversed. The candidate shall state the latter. -1.17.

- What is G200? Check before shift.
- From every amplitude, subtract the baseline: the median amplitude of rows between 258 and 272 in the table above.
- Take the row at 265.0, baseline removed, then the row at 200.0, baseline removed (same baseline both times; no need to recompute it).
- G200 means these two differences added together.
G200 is -0.10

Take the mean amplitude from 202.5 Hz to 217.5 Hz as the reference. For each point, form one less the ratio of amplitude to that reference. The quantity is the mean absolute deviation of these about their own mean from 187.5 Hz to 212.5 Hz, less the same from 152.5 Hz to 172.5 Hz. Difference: -0.010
